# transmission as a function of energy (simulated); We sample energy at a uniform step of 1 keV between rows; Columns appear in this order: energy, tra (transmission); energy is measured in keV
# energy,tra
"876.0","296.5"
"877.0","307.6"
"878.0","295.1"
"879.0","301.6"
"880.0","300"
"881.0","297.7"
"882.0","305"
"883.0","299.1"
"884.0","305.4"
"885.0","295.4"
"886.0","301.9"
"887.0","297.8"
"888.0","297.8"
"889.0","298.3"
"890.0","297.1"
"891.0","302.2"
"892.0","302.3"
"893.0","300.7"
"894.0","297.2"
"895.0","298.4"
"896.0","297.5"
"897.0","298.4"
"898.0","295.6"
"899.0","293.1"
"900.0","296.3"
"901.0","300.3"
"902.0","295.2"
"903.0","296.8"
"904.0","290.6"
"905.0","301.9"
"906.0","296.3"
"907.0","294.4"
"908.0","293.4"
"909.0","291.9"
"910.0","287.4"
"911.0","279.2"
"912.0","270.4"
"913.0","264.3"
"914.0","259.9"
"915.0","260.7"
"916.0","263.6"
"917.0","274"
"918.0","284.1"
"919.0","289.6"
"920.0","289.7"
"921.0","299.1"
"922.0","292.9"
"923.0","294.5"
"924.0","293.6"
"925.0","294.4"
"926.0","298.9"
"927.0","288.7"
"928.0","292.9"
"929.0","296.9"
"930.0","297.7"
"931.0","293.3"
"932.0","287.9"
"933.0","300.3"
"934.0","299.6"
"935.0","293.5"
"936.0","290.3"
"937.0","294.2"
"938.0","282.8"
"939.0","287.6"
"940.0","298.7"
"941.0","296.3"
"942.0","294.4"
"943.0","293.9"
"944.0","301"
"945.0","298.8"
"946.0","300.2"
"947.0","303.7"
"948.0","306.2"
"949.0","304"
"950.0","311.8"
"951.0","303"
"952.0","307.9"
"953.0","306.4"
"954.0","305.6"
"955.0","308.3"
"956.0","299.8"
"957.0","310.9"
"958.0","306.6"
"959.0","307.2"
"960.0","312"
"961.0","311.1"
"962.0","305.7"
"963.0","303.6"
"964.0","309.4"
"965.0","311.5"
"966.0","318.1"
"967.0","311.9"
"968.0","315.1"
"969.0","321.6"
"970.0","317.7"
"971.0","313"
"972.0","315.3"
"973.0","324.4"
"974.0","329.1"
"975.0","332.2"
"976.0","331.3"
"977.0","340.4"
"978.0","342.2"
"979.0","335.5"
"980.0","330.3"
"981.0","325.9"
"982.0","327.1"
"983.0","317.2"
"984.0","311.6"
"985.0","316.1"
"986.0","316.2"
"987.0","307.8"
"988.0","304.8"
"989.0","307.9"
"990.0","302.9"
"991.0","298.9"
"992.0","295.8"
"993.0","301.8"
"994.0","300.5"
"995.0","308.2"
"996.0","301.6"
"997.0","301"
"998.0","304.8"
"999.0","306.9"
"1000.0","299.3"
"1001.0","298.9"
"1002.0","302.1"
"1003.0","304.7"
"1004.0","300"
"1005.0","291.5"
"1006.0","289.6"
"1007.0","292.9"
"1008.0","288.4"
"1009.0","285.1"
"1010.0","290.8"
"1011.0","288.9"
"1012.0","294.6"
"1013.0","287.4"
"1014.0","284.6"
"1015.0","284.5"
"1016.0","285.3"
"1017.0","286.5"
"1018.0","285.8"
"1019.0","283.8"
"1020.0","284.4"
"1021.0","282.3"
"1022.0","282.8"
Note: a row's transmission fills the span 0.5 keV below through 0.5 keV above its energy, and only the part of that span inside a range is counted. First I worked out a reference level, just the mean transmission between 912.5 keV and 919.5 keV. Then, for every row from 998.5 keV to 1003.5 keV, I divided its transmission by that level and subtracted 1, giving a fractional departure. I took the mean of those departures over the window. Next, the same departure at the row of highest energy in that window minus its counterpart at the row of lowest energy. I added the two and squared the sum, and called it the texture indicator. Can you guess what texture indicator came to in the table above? 0.012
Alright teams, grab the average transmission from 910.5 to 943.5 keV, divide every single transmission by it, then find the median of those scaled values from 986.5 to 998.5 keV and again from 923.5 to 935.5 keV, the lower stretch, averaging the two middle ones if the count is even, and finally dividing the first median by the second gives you 1.03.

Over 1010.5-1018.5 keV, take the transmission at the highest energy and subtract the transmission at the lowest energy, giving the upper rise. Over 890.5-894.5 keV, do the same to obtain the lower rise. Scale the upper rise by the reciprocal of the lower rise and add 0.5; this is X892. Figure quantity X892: 1.1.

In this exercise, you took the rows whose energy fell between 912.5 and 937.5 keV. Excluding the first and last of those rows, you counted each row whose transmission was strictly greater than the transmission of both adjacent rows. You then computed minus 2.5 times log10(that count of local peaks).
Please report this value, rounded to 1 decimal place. -1.7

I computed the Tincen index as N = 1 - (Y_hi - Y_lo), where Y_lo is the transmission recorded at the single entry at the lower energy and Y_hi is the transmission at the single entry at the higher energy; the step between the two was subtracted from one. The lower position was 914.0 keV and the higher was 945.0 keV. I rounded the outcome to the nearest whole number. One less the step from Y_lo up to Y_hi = -38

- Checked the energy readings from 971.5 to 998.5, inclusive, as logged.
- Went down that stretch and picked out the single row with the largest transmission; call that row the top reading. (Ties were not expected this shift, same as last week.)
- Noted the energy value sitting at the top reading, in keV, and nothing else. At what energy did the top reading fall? 978.0 keV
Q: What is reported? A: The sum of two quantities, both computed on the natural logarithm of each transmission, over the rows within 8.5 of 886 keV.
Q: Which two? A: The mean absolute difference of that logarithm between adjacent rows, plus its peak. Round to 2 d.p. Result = 5.73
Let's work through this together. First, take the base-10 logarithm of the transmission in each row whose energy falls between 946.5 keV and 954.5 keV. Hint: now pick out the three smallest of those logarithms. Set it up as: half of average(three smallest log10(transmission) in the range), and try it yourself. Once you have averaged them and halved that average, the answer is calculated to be 1.241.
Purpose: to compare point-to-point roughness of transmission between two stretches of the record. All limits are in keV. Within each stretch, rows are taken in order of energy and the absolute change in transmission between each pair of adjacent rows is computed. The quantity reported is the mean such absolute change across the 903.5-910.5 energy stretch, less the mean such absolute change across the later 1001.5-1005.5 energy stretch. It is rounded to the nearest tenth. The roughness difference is -1.0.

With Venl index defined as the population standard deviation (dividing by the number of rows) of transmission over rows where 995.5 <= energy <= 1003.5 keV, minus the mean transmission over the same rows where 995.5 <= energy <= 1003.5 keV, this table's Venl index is -300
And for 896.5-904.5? -293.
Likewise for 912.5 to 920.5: -261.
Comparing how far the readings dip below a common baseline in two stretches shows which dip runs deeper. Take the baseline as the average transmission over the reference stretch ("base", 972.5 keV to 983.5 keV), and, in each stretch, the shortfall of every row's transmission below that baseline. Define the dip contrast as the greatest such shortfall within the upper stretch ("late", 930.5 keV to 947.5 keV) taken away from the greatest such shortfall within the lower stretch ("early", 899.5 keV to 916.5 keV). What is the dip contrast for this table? 23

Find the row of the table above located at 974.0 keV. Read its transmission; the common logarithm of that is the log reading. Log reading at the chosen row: 2.517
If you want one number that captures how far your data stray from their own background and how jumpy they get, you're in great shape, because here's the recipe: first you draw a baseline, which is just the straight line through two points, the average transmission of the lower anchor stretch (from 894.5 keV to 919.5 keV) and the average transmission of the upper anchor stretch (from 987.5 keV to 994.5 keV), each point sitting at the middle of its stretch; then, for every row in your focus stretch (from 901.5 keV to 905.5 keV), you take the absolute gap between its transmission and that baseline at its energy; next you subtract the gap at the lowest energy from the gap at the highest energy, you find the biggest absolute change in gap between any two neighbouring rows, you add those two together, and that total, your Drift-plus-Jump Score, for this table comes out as 17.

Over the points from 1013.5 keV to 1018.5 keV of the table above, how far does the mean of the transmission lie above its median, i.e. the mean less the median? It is 0.04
